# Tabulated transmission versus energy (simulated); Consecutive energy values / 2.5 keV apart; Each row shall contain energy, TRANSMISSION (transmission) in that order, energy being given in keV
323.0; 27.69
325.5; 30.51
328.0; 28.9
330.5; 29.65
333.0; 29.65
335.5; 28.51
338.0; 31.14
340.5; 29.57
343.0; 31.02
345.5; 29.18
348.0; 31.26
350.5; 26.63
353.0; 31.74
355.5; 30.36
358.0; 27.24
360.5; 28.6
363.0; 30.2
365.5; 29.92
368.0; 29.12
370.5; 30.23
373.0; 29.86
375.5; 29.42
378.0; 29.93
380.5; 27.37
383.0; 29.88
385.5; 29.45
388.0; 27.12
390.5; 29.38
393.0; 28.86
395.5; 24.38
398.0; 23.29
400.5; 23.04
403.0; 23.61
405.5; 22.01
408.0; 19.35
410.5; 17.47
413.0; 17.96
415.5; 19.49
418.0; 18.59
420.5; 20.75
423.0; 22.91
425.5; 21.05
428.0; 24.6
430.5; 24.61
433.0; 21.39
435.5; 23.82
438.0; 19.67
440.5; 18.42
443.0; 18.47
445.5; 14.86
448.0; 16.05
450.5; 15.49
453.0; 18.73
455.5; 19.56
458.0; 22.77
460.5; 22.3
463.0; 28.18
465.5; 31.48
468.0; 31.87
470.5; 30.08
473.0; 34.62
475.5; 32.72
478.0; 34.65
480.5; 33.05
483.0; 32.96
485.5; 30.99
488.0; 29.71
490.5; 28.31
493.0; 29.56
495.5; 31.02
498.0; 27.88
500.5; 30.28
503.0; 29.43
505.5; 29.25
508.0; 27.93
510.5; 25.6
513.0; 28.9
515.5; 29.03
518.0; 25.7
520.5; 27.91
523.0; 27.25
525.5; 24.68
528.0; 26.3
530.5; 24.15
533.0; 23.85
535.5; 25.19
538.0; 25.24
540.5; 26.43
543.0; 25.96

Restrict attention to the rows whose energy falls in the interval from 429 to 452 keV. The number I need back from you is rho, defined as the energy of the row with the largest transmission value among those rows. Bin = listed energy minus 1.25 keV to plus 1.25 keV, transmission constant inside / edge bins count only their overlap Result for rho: 430.5 keV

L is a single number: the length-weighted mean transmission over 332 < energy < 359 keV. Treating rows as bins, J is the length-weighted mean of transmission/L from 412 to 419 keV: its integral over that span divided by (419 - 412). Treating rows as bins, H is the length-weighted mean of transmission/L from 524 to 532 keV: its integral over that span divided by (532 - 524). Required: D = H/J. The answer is 1.3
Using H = 0.84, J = 0.63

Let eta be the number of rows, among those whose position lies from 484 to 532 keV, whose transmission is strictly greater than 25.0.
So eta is 17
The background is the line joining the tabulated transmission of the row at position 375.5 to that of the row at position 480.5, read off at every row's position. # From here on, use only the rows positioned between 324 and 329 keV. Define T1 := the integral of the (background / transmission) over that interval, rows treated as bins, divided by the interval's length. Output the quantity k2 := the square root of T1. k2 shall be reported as 0.97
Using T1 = 0.94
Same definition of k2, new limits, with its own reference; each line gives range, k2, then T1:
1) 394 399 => 1.12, 1.25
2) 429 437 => 1.17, 1.36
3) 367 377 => 0.99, 0.99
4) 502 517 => 1.10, 1.21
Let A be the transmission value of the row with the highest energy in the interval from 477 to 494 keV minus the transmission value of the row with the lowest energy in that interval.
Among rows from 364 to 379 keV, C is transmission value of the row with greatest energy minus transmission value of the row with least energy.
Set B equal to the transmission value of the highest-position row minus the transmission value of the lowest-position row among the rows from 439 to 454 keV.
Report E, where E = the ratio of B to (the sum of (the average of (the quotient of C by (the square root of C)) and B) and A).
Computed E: 0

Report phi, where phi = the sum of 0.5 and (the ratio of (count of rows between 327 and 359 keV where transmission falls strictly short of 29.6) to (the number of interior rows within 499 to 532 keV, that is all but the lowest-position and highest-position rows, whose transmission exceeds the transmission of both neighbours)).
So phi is 2.5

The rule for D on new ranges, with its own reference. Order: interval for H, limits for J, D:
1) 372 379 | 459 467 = 1.1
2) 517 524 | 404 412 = 1.4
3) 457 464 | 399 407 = 1.1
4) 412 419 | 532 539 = 0.8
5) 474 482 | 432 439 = 1.5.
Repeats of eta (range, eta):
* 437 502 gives 16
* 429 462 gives 0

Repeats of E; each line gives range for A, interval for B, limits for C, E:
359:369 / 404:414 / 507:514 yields 4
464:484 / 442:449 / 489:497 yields -2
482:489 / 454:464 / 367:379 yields 6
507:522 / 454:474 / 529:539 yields 2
